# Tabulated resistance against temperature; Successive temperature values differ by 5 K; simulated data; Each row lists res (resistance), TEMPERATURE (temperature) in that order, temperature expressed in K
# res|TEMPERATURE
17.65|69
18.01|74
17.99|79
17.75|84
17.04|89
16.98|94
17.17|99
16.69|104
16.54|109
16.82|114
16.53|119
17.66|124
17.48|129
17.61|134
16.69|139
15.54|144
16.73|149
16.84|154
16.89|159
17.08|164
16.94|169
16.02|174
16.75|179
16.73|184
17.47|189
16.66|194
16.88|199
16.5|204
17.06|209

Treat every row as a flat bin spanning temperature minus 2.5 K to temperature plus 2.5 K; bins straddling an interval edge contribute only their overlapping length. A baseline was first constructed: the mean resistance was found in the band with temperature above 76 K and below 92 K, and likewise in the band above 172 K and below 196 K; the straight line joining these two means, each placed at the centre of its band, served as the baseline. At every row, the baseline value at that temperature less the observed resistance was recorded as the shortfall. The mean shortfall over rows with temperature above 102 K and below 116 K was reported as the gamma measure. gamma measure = 0.7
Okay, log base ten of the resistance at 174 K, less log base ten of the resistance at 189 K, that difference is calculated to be -0.04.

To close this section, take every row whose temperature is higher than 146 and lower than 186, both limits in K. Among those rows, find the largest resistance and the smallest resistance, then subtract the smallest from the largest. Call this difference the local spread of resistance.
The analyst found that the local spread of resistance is 1.1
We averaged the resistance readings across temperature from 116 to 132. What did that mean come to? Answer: 17.22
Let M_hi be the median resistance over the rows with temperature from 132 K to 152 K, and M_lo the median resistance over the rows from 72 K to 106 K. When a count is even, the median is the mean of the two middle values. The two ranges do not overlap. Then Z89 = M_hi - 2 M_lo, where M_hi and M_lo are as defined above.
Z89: -17.6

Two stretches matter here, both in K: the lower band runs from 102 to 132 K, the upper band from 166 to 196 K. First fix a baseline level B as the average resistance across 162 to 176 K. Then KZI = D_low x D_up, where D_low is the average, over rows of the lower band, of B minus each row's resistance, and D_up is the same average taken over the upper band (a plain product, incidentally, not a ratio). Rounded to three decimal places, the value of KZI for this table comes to 0.022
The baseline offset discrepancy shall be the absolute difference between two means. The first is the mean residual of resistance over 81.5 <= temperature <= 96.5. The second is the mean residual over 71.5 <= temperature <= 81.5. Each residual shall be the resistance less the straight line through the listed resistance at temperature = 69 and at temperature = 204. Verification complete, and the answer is 0.6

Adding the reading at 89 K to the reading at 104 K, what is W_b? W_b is 33.7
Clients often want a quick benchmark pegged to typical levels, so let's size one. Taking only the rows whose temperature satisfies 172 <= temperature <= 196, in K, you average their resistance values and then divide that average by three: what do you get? 5.58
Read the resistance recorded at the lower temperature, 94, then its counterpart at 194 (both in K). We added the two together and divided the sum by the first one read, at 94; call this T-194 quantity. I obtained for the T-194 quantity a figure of 1.98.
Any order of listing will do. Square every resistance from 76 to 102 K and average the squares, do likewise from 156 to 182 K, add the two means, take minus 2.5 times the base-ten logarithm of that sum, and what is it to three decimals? -6.914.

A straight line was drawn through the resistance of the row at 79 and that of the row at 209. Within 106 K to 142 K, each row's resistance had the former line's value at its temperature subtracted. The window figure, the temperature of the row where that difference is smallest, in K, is 109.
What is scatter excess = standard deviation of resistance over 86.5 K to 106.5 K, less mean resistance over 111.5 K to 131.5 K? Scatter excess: -16.9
